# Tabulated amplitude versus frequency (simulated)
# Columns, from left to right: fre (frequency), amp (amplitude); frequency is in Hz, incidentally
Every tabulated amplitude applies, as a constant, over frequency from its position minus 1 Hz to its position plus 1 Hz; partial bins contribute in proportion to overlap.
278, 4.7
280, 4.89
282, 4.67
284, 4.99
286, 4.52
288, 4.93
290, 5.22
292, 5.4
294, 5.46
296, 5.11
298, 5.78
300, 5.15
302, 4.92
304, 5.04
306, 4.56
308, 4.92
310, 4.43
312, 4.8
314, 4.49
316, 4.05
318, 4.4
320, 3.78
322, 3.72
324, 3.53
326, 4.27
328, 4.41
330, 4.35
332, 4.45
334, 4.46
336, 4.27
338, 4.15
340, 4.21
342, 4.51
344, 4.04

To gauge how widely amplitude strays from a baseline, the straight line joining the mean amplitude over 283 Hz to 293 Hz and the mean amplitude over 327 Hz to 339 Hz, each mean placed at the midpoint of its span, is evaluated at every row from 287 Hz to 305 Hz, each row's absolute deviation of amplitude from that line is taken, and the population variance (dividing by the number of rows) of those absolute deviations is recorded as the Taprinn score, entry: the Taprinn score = 0.06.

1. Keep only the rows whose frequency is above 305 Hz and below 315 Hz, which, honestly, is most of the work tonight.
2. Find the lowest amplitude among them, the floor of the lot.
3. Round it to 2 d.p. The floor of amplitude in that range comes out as 4.43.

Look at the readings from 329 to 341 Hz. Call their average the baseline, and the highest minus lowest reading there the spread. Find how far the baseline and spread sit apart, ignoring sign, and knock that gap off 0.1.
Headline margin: -3.9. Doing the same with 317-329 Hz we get -3.0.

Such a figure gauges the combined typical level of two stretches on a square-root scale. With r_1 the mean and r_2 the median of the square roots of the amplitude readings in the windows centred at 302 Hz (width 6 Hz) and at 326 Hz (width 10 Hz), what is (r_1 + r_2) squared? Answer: 18.6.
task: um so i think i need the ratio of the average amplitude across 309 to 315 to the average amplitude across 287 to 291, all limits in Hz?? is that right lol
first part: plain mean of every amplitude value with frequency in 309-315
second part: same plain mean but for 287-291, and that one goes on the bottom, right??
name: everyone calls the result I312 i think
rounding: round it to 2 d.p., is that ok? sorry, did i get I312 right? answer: 0.90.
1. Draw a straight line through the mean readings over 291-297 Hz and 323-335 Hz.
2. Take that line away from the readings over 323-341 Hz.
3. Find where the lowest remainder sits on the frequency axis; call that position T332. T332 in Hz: 324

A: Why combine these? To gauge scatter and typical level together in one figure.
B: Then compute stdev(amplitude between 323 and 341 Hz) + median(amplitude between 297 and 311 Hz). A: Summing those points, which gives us 5.2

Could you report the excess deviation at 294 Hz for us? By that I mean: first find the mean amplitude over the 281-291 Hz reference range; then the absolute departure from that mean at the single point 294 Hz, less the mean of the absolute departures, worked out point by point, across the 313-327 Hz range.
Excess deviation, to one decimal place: -0.2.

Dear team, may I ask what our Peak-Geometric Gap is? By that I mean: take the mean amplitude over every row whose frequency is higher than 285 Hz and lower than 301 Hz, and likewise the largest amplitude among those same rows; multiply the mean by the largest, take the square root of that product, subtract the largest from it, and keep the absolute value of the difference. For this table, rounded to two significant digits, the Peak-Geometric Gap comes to 0.30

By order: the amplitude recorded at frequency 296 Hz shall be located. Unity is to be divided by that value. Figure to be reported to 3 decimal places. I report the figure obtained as 0.196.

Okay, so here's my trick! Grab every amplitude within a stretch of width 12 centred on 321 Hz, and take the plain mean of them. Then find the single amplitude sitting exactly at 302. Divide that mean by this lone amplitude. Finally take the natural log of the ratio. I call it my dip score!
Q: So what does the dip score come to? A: -0.22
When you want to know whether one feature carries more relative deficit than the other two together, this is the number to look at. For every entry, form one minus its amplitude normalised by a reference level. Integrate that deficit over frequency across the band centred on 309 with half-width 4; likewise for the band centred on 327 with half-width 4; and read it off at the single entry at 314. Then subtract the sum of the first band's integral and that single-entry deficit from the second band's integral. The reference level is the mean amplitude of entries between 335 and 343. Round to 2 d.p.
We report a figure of 1.05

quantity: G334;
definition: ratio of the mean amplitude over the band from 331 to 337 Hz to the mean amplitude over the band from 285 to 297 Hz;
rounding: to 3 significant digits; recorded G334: 0.860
